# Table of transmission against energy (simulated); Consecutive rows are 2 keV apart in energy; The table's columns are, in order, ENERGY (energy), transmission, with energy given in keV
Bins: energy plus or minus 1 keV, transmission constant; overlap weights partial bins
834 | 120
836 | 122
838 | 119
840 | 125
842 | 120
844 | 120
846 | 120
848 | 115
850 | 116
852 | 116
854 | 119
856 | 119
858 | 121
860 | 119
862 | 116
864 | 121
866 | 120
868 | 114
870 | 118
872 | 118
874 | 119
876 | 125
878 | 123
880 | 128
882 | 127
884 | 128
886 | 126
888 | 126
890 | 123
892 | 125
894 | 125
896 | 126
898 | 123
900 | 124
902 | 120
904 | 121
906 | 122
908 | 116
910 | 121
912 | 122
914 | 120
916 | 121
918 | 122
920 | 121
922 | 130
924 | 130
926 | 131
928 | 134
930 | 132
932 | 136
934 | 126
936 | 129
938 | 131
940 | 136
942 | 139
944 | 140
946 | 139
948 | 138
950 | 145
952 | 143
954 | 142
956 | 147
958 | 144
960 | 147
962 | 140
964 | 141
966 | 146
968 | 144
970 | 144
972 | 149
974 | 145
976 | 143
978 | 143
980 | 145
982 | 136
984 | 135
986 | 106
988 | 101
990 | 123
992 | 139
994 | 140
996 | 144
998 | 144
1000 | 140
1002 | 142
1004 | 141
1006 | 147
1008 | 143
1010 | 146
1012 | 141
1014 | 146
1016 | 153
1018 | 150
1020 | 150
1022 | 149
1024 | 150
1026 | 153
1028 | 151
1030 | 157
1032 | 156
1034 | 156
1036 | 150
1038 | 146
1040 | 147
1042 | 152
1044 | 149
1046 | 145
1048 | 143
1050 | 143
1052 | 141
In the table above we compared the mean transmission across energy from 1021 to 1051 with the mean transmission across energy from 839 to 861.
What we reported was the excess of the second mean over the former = -31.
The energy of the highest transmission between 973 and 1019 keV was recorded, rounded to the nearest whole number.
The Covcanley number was 1016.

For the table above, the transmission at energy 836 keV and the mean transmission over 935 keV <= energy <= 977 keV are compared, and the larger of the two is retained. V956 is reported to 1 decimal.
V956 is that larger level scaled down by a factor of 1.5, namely 94.3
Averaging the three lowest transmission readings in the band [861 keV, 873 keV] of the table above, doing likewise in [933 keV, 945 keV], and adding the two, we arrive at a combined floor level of 245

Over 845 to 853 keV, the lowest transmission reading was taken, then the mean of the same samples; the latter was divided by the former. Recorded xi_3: 1.02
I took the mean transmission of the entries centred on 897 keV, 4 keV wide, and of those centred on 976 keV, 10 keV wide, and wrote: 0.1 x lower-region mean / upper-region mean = 0.086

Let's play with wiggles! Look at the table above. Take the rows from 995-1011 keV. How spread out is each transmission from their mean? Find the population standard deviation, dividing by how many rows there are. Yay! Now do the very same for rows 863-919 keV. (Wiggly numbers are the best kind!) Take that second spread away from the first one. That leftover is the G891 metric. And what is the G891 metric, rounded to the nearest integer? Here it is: -1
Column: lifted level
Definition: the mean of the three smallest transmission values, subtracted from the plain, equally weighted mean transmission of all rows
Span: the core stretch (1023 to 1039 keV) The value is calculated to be 3.7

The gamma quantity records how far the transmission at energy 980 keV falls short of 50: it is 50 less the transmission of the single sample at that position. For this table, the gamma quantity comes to -95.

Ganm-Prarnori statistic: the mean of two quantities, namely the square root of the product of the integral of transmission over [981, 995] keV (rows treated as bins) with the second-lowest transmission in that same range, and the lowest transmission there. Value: 266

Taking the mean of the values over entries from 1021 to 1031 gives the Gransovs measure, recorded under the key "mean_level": 152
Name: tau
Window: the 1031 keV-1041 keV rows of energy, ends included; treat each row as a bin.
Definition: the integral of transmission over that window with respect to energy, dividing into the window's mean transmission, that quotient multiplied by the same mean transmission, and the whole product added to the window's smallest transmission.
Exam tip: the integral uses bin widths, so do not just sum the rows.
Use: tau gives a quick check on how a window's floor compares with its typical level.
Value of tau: 161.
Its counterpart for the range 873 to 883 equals 131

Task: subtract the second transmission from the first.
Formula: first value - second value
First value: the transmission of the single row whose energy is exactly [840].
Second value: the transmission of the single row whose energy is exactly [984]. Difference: -10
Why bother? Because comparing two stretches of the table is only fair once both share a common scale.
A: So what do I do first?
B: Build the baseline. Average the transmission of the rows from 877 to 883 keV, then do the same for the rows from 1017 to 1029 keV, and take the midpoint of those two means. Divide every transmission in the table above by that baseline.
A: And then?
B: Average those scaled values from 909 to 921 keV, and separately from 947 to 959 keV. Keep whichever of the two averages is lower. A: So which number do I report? 0.876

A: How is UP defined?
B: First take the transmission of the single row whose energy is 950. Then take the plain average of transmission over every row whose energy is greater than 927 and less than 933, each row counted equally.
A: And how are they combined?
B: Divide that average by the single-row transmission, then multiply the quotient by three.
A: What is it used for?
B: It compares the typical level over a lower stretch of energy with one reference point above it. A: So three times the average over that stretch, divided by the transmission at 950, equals 2.77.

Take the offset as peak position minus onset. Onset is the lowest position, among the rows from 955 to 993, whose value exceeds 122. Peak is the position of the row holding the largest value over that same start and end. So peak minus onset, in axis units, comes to 16 keV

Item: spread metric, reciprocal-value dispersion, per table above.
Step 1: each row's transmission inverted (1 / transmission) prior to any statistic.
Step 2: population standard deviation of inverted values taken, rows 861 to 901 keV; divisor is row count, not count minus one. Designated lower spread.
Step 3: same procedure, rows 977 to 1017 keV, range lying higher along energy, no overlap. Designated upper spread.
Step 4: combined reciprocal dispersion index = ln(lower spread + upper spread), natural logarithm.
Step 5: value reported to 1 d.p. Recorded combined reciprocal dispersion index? -6.8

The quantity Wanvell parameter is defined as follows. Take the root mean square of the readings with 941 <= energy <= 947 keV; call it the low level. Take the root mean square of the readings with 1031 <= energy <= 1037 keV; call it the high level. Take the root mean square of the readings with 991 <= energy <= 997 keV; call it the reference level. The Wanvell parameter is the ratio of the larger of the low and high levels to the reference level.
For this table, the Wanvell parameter 1.09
